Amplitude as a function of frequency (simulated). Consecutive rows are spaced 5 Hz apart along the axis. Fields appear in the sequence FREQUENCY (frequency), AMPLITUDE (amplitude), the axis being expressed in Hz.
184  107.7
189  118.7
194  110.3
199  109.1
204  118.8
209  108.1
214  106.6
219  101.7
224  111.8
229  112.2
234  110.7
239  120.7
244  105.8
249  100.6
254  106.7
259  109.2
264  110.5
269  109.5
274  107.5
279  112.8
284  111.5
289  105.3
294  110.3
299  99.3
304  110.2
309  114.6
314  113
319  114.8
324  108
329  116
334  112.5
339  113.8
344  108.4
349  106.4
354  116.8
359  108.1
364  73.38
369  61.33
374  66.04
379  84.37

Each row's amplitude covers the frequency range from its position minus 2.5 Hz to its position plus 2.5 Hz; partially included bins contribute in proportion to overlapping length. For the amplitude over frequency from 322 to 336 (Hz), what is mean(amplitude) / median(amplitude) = 1.00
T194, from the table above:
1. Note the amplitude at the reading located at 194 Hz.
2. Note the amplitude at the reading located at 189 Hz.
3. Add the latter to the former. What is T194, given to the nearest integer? 229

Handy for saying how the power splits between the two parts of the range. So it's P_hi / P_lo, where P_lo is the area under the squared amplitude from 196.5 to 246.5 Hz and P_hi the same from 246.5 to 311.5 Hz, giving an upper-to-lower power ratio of 1.25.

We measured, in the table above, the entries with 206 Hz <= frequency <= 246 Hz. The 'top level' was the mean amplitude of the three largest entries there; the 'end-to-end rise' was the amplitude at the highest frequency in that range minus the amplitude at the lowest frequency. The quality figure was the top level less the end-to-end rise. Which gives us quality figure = 117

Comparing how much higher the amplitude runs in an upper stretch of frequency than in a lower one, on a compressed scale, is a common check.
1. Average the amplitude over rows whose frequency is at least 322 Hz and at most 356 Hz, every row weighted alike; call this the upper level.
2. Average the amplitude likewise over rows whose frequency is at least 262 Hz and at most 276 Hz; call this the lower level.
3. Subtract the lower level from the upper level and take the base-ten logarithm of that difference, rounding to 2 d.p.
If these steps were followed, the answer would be 0.40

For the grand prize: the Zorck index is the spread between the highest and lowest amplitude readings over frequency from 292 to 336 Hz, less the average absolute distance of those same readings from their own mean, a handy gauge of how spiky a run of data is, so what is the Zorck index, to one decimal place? 13.1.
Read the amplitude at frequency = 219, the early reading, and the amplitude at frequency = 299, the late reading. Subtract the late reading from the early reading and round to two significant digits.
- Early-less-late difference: 2.4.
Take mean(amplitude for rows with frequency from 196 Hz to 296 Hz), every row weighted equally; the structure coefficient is 109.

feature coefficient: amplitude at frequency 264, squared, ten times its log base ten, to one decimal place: 40.9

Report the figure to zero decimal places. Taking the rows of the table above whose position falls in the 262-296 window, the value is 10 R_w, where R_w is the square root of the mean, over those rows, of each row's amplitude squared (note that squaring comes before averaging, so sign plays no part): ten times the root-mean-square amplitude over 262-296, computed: 1097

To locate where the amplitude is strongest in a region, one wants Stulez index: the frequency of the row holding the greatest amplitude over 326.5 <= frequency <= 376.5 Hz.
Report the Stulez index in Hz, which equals 354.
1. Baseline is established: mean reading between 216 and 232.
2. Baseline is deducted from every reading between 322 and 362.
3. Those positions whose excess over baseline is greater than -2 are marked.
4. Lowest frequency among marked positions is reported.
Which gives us 324 Hz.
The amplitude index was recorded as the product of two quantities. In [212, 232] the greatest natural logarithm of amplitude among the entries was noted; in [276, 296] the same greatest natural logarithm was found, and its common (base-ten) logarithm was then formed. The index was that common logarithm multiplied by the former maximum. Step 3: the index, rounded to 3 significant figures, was 3.18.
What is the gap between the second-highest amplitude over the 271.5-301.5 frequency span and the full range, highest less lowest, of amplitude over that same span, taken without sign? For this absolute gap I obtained 98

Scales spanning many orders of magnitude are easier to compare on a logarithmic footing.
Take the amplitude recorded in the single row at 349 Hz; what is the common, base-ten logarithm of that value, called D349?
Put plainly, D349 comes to 2.03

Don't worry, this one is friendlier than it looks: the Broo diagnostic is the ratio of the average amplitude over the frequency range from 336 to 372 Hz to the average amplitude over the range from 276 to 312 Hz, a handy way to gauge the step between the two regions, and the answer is 0.90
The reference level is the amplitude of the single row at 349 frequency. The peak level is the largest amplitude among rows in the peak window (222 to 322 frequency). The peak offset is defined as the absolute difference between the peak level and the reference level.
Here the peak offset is 14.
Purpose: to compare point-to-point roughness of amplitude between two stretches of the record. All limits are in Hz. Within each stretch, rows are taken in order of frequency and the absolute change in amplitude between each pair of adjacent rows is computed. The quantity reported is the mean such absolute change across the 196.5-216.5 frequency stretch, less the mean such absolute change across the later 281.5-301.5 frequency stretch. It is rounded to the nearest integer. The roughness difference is 0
